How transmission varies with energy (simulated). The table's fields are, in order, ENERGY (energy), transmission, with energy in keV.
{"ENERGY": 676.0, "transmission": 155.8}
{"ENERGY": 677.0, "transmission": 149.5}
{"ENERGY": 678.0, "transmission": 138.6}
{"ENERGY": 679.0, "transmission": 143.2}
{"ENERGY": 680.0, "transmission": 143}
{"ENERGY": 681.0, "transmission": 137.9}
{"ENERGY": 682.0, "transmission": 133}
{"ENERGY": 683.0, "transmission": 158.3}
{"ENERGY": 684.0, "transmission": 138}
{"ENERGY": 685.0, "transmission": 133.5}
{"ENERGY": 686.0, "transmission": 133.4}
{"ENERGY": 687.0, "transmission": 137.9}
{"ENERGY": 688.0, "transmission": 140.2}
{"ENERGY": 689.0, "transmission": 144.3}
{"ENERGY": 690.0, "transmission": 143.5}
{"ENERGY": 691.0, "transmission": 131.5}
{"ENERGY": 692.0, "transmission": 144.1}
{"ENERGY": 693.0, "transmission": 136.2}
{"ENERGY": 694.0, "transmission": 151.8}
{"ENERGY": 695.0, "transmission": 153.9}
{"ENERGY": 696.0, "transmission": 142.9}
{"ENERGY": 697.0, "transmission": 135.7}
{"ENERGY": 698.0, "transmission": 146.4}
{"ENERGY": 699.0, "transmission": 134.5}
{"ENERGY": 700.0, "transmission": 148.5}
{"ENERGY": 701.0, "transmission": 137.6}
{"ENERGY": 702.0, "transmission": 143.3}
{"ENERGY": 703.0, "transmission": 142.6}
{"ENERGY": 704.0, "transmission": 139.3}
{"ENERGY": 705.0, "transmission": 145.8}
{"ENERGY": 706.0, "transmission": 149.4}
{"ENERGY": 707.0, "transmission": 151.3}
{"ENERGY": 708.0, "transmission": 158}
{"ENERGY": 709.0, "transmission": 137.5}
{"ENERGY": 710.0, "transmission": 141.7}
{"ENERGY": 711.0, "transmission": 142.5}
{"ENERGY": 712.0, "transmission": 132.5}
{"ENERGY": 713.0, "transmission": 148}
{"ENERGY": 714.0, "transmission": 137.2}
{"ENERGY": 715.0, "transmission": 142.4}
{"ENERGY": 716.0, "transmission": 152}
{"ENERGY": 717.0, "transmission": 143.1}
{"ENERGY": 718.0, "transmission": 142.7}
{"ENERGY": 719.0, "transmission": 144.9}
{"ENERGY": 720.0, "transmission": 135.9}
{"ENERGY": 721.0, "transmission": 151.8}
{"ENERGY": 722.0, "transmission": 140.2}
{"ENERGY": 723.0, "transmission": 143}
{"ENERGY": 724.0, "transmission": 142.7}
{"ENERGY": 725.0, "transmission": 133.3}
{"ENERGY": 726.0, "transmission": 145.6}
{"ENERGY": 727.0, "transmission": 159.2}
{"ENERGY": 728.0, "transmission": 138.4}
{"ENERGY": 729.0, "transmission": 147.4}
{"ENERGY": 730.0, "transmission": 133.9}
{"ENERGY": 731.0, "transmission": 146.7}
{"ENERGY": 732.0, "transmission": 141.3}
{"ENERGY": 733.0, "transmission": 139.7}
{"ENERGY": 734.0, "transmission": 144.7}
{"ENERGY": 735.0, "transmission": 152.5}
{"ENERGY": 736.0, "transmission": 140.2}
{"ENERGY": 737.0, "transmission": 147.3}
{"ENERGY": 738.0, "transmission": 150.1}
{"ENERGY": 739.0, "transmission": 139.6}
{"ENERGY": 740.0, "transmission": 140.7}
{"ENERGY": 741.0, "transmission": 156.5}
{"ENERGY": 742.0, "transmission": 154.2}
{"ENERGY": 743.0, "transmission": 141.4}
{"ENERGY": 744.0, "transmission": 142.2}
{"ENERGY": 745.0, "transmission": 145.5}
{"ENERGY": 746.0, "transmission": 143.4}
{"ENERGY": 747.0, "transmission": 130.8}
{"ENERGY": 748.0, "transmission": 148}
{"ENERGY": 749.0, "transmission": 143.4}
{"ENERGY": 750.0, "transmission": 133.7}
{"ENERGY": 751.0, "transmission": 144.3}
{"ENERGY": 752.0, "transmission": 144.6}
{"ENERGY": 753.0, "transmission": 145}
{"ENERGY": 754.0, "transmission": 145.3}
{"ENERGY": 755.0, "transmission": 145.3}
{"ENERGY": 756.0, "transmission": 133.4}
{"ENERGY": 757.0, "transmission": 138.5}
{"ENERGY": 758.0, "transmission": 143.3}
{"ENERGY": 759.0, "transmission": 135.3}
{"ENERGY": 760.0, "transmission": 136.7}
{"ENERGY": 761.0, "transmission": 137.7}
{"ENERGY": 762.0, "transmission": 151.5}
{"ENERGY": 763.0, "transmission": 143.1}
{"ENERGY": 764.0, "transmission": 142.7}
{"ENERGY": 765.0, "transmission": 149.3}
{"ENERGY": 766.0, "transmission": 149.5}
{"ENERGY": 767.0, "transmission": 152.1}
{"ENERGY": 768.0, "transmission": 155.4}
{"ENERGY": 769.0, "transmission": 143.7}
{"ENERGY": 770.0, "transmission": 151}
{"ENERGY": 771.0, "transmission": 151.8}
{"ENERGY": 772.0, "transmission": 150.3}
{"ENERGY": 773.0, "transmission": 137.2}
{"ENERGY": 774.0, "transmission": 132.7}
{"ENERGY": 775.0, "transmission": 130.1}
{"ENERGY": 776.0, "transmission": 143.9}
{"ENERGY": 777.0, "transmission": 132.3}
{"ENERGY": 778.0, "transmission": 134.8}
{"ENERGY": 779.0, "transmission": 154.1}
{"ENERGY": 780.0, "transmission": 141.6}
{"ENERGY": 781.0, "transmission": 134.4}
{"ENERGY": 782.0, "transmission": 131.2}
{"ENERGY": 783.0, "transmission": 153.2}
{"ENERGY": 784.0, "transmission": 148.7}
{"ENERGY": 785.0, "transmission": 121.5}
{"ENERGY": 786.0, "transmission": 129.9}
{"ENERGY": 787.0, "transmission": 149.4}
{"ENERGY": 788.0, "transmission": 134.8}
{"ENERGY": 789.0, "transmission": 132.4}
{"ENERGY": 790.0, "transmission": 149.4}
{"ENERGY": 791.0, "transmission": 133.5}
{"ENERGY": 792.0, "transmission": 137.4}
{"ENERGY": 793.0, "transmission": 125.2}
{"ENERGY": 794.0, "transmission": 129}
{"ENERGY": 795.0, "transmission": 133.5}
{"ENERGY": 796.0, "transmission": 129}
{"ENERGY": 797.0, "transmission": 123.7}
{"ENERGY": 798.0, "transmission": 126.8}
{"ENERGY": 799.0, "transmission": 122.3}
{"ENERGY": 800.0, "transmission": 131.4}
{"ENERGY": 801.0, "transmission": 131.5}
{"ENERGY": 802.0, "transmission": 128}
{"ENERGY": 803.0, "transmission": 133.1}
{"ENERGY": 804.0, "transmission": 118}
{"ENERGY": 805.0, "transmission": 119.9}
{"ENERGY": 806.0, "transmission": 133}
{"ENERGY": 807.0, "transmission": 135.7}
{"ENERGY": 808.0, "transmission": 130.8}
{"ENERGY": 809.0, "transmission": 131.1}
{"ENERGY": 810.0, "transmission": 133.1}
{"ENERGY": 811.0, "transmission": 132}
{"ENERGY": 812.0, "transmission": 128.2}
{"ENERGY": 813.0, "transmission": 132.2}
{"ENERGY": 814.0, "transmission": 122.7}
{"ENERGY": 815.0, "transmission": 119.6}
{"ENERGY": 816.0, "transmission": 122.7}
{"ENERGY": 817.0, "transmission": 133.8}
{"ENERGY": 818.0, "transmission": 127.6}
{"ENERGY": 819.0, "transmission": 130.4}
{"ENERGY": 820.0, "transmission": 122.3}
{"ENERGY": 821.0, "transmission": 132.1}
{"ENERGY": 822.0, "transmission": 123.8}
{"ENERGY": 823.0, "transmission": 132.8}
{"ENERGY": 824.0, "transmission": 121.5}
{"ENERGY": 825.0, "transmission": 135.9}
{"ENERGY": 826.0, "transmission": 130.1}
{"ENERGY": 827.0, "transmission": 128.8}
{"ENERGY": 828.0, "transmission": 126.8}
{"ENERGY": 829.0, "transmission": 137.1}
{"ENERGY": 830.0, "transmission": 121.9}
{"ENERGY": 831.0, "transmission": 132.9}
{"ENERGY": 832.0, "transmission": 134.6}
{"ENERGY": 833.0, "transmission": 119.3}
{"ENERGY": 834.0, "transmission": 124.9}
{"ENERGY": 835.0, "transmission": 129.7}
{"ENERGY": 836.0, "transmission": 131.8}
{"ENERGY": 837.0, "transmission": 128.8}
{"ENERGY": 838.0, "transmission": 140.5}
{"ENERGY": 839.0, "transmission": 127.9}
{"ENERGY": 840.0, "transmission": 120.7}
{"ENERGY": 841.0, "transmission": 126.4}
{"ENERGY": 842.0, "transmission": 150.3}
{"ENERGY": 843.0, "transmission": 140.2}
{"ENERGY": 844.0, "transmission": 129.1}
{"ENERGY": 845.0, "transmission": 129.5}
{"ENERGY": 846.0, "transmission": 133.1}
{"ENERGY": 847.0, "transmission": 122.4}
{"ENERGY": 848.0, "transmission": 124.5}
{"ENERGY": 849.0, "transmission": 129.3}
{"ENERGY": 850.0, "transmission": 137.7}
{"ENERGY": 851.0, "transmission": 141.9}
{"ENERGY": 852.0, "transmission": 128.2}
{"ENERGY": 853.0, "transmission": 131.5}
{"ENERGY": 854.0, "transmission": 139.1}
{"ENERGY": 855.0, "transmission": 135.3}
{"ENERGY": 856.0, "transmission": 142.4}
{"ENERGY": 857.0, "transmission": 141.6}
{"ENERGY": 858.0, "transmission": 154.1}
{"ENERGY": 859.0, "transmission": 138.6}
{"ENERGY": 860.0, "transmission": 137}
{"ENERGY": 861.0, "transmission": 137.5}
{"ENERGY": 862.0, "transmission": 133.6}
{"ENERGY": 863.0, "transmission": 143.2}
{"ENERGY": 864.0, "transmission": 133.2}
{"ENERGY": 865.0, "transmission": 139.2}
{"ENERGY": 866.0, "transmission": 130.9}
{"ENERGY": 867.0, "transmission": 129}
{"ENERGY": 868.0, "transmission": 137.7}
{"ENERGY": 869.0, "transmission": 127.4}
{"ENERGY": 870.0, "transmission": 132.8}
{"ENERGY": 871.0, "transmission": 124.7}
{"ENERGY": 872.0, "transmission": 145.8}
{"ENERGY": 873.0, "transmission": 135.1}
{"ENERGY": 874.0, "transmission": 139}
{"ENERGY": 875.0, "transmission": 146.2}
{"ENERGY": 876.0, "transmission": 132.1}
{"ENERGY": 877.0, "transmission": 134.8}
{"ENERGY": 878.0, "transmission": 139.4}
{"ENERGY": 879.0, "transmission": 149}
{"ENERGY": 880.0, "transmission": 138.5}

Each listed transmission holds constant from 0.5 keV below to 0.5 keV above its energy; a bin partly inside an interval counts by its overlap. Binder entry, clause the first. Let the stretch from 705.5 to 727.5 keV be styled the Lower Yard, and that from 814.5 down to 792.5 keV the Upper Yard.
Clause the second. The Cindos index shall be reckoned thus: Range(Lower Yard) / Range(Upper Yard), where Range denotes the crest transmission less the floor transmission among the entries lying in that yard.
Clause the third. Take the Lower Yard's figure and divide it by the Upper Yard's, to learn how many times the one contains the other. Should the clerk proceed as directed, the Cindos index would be 1.5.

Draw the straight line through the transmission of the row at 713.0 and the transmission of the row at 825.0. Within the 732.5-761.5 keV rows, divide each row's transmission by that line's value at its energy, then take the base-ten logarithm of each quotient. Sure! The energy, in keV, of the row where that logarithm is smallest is 747.0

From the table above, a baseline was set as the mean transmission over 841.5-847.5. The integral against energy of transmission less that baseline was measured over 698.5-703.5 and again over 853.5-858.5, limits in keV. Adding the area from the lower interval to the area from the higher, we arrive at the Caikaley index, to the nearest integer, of 78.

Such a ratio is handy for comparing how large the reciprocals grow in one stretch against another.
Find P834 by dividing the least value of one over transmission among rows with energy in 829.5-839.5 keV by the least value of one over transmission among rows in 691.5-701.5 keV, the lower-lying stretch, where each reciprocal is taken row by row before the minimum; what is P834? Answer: 1.10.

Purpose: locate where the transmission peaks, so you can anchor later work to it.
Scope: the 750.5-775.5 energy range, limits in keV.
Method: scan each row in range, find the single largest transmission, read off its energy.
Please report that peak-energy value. 768.0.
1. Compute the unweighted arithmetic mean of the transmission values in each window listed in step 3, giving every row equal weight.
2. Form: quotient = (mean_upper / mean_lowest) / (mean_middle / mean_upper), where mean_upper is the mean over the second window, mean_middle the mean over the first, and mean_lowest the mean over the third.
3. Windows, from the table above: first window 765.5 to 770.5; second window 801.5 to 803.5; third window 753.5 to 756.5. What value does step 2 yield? 0.80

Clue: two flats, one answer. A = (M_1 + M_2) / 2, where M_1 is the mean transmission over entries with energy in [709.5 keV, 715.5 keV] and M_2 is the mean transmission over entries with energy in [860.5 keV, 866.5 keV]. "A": 138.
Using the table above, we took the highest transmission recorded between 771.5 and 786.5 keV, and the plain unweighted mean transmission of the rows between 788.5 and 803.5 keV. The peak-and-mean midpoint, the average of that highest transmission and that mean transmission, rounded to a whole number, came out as 143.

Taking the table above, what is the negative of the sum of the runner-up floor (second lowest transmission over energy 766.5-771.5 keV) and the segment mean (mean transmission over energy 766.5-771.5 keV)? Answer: -302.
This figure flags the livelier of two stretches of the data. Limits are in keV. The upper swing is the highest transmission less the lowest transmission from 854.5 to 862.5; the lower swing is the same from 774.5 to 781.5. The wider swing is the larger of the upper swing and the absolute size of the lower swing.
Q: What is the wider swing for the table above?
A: 24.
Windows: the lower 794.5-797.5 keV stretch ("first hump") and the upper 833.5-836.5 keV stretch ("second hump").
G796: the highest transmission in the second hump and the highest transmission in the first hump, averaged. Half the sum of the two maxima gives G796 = 133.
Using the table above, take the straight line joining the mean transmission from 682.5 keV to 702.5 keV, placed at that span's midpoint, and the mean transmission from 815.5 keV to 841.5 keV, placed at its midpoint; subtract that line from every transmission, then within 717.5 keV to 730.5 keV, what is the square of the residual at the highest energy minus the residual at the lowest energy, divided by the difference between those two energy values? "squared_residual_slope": 0.41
